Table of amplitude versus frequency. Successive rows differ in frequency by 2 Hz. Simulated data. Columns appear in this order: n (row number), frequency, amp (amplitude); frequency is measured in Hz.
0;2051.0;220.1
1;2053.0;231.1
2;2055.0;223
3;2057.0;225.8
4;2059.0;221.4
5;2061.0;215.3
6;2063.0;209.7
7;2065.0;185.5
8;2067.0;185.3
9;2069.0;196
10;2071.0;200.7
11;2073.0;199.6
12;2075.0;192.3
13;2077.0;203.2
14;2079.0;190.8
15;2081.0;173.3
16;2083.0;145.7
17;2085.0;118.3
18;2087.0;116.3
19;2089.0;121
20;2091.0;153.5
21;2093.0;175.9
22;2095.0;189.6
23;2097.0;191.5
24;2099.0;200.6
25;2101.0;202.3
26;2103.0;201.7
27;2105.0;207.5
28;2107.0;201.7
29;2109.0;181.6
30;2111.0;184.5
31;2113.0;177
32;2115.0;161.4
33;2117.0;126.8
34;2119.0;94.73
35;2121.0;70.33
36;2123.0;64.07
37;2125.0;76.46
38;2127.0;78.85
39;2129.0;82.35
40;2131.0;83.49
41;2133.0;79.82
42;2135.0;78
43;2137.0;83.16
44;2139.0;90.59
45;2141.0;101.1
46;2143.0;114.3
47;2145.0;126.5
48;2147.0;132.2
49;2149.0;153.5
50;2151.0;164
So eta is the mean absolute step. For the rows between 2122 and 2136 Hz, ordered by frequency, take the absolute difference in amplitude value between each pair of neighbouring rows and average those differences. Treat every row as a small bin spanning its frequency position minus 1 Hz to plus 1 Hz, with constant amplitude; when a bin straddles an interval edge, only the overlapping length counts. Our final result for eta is 4.2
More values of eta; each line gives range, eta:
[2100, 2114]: 7.1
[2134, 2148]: 9.0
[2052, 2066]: 8.5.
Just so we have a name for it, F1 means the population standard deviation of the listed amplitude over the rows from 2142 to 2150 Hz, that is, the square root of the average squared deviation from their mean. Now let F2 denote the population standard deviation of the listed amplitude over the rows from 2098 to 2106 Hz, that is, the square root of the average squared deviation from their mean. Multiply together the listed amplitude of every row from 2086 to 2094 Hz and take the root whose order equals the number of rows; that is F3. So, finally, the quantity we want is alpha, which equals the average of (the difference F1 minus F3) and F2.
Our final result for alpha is -61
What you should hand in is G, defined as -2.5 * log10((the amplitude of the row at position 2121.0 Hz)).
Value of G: -4.6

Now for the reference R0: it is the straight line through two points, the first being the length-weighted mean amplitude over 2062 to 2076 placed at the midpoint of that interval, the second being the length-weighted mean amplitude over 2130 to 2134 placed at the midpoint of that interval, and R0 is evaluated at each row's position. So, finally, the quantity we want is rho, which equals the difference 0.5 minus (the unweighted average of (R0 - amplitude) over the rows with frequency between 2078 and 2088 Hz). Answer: -21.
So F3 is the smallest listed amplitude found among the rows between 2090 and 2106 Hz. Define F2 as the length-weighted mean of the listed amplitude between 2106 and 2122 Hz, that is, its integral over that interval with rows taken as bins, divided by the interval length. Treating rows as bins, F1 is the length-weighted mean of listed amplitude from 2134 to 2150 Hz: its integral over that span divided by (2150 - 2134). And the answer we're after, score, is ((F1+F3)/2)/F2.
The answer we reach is 0.9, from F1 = 110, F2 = 150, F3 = 153.5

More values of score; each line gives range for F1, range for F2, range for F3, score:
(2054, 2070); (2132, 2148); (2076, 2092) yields 1.6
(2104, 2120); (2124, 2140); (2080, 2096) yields 1.7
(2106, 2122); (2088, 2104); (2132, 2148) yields 0.6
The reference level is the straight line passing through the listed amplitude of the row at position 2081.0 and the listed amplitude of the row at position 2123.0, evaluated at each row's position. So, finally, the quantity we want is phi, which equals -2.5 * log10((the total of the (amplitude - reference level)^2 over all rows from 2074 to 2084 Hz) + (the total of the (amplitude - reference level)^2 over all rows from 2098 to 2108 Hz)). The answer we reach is -11.5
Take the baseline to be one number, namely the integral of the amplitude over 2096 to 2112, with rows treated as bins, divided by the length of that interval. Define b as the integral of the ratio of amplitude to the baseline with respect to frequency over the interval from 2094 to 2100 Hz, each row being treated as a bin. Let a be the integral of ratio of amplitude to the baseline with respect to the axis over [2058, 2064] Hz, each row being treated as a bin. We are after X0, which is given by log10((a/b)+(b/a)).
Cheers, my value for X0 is 0.303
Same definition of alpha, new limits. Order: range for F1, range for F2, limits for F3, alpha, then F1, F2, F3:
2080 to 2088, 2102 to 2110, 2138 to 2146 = -37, 23.3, 10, 107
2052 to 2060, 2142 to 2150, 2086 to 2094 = -61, 3.7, 14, 140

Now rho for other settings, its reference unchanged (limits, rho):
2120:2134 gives -14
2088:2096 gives 7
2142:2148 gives 67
